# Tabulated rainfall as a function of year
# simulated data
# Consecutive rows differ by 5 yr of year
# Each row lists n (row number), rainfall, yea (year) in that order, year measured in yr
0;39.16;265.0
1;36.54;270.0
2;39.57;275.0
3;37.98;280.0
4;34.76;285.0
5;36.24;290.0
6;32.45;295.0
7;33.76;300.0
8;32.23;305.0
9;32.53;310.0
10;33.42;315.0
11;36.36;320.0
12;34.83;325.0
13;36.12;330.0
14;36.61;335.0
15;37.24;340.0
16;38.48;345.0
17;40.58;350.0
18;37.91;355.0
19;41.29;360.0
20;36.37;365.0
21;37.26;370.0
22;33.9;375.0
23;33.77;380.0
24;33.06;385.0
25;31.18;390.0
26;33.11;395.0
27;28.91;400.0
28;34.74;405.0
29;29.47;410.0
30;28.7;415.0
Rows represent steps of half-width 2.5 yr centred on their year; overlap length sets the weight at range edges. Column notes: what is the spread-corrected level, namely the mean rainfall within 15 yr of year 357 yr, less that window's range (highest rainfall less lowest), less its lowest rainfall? -2.6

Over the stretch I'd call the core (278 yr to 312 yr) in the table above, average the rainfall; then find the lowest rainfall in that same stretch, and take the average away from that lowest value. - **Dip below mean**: -2.0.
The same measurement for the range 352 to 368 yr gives -2.2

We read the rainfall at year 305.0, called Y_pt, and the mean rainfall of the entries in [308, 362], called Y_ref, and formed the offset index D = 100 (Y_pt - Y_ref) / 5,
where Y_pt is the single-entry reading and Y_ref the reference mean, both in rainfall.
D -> -92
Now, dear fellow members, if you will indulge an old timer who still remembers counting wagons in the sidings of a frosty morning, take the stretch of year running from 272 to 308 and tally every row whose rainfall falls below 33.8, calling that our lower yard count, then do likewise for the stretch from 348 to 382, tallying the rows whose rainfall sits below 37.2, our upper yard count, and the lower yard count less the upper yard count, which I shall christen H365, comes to 0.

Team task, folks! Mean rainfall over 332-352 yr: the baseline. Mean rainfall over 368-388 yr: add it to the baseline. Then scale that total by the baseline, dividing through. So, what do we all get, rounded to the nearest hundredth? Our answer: 1.90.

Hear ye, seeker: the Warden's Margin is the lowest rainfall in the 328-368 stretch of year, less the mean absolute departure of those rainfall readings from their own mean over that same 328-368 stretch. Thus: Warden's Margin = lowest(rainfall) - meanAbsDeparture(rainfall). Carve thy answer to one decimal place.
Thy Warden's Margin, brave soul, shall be 34.6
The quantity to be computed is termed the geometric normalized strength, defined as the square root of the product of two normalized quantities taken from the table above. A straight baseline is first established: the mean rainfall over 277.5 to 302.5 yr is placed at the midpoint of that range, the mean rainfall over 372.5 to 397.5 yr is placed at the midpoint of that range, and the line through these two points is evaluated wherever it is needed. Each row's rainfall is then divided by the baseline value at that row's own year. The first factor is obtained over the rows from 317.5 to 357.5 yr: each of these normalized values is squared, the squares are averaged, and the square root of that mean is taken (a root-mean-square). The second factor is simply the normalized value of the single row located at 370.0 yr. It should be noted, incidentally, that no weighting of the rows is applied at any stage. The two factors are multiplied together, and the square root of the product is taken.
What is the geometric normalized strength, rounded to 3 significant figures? 1.11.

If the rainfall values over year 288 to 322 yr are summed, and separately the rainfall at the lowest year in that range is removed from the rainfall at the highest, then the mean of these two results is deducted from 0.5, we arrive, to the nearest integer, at -118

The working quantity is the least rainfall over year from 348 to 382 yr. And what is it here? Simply 33.77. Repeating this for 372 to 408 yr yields 28.91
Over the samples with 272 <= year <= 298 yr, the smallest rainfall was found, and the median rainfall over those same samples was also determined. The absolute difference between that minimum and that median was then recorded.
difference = 3.79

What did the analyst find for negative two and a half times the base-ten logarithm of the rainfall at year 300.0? -3.82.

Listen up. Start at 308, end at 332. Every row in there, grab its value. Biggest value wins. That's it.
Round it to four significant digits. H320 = 36.36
